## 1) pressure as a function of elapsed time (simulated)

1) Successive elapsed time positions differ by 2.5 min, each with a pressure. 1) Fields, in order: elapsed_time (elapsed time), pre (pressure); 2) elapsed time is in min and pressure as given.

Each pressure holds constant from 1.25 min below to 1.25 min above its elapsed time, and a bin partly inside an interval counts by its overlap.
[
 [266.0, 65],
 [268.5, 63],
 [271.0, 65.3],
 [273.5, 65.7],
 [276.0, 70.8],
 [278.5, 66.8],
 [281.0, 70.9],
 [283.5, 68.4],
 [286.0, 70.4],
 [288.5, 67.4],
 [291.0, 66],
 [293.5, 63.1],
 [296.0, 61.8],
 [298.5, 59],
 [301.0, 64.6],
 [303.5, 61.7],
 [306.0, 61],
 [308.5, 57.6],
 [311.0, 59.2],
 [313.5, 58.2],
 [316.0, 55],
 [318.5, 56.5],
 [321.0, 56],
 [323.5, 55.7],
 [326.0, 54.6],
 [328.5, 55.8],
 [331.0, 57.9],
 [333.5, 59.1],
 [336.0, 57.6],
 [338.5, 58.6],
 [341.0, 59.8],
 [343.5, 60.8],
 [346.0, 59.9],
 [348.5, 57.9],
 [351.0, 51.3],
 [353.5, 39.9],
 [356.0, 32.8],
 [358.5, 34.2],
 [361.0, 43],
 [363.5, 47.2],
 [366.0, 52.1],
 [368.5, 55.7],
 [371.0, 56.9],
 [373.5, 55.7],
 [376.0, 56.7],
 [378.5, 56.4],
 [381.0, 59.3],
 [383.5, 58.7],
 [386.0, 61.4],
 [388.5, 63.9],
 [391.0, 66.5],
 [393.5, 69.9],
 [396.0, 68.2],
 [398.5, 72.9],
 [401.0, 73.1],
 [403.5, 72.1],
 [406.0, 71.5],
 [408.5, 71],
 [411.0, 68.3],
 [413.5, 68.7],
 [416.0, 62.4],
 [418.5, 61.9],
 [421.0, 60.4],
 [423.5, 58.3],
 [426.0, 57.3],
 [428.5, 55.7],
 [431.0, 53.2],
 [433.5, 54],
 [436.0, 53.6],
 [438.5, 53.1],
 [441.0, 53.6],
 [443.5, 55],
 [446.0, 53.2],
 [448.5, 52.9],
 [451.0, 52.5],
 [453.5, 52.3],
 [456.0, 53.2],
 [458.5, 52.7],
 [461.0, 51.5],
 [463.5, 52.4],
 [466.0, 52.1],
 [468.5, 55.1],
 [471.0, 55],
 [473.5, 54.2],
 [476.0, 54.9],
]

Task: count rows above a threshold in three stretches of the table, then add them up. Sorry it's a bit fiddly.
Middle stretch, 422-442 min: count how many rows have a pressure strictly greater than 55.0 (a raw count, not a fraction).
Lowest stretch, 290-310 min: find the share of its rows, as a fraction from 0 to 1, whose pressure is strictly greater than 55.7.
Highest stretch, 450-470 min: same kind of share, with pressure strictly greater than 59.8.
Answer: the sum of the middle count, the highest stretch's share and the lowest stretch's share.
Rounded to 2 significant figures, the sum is 4.0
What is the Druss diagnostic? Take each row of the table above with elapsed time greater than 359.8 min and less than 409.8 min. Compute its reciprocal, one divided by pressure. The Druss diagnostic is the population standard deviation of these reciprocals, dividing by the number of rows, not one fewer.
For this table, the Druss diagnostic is 0.0025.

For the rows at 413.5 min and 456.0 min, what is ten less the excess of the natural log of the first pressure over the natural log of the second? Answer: 9.74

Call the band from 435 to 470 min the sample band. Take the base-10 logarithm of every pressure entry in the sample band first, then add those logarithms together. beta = 24.1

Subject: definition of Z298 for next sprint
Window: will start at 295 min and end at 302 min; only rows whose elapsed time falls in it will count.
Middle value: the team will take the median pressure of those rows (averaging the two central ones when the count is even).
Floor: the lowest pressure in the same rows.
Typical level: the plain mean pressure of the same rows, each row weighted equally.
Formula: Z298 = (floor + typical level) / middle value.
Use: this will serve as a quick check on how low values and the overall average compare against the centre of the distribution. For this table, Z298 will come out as 1.95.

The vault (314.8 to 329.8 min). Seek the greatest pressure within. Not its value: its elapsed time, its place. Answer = 318.5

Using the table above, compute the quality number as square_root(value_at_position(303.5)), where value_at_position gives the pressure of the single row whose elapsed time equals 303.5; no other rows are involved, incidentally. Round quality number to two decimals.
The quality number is 7.85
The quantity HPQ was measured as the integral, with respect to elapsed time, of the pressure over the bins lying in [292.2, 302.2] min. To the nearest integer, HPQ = 621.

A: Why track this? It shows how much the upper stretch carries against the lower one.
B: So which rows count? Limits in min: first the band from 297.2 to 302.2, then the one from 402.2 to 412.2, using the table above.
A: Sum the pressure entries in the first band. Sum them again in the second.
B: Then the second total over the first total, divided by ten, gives 0.23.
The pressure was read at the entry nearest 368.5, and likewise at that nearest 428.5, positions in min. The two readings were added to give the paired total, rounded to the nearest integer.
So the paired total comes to 111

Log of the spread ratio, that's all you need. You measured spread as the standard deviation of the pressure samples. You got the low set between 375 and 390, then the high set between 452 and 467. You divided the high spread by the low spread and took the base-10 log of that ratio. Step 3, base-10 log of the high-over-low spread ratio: -0.70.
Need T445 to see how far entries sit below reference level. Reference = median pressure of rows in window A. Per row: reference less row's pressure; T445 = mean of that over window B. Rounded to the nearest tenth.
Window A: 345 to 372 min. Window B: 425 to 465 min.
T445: -2.2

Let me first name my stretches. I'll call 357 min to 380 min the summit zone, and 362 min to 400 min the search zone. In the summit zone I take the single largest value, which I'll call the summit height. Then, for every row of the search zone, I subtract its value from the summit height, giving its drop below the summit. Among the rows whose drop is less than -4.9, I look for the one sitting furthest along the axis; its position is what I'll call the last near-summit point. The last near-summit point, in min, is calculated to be 398.5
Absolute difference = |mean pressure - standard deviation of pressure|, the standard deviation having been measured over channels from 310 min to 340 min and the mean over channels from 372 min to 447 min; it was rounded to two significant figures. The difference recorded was 60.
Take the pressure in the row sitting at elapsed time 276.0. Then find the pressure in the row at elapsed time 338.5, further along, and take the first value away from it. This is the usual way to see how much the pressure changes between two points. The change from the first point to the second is -12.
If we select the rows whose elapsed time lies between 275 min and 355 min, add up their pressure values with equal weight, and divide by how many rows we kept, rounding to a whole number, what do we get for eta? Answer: 60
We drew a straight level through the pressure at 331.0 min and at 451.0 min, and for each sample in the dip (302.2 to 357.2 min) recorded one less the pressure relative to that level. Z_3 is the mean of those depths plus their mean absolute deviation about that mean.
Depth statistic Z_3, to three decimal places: 0.107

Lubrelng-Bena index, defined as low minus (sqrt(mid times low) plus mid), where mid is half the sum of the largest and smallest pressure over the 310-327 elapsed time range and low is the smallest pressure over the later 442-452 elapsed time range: -59.1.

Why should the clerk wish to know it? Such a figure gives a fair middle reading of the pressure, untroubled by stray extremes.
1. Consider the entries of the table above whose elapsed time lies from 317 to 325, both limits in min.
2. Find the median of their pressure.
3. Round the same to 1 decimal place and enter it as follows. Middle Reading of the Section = 56.0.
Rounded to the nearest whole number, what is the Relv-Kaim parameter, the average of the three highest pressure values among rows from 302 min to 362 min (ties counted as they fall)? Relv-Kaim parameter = 61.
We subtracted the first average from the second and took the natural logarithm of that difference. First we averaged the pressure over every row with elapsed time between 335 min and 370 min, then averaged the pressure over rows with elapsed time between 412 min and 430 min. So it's 2.3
